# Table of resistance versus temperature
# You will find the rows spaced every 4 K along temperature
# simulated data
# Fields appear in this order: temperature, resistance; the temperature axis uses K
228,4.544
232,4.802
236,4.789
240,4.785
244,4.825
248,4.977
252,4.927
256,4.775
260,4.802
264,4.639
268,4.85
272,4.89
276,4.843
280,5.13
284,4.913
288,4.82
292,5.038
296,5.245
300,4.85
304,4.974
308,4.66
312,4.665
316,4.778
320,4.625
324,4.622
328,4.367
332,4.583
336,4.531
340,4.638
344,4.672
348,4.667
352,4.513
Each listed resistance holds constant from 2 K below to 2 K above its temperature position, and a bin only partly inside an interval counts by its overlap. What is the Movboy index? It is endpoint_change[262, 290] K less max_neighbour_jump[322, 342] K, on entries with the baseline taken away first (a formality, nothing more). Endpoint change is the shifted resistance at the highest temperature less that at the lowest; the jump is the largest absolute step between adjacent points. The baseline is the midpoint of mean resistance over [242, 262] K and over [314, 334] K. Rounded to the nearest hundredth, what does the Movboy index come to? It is -0.07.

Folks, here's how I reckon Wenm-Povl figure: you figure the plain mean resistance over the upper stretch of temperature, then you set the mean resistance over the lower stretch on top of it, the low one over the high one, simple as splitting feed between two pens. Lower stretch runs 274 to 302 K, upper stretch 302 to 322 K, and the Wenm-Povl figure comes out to 1.05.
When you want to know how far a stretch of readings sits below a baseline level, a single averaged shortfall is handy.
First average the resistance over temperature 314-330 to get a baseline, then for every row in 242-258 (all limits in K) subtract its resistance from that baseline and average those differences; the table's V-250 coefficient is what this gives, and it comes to -0.3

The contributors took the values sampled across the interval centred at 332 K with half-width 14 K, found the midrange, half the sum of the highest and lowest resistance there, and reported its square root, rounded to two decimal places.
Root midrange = 2.13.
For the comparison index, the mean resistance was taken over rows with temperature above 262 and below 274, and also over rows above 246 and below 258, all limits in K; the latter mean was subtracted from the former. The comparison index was -0.10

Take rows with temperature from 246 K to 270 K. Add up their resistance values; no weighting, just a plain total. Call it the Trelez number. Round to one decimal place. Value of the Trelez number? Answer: 29.0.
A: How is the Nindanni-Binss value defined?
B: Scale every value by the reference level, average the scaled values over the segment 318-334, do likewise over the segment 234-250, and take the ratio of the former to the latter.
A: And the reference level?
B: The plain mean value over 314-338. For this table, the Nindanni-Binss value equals 0.94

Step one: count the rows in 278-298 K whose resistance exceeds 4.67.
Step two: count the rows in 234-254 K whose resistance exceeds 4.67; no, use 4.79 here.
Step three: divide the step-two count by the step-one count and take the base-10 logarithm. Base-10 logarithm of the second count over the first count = -0.2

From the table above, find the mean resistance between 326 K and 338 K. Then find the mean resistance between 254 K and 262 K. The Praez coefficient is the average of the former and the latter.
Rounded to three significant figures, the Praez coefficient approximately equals 4.64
